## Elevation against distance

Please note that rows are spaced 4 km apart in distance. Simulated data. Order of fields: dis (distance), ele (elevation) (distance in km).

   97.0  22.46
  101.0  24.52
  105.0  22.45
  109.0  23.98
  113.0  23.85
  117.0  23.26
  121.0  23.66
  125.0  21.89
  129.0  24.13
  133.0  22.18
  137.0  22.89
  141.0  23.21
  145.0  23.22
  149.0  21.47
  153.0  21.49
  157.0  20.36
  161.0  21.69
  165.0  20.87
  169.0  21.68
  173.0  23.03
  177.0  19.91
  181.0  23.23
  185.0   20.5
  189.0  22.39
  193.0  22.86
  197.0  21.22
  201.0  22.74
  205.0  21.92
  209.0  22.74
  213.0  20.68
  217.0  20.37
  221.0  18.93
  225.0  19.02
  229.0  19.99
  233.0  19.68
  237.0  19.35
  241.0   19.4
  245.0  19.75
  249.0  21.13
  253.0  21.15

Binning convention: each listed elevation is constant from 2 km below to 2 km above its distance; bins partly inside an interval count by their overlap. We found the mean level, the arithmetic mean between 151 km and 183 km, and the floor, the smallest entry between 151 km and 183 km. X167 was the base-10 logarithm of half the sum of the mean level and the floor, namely 1.32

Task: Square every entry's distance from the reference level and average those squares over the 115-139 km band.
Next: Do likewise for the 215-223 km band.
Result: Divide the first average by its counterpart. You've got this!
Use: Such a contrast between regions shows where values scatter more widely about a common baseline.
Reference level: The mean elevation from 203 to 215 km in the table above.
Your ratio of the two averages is 0.4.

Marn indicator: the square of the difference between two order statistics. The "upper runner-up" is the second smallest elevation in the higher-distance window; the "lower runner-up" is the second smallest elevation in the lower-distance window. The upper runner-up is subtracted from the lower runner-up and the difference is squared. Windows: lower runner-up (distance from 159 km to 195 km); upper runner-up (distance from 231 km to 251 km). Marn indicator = 1.2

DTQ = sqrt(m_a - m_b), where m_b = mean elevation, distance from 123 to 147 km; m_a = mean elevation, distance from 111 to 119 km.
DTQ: 0.8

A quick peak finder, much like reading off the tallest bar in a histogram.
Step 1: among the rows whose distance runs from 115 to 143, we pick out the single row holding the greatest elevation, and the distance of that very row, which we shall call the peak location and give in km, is 129.0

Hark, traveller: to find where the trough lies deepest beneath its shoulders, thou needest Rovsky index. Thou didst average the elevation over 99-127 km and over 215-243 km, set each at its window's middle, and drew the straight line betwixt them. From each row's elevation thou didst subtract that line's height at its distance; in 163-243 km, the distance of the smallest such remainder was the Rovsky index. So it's 177.0 km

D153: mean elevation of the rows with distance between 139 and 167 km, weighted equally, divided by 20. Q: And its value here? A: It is 1.09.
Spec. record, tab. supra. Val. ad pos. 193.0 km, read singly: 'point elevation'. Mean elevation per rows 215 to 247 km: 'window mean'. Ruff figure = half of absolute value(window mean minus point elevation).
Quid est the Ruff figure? 1.6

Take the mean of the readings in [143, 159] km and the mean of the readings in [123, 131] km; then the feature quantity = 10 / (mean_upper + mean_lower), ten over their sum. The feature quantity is 0.224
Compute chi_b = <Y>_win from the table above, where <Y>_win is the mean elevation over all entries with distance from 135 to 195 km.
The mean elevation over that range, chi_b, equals 21.9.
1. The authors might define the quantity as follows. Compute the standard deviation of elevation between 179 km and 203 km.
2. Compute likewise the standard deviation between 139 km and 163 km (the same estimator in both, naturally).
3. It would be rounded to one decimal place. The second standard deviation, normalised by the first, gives 1.0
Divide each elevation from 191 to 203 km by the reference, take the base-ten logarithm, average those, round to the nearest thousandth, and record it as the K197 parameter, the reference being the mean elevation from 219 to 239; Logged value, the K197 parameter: 0.060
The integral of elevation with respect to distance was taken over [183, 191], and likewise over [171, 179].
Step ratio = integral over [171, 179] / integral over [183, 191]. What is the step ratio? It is 1.00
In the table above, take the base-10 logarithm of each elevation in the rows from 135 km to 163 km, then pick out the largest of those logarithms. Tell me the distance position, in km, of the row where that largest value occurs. 145.0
